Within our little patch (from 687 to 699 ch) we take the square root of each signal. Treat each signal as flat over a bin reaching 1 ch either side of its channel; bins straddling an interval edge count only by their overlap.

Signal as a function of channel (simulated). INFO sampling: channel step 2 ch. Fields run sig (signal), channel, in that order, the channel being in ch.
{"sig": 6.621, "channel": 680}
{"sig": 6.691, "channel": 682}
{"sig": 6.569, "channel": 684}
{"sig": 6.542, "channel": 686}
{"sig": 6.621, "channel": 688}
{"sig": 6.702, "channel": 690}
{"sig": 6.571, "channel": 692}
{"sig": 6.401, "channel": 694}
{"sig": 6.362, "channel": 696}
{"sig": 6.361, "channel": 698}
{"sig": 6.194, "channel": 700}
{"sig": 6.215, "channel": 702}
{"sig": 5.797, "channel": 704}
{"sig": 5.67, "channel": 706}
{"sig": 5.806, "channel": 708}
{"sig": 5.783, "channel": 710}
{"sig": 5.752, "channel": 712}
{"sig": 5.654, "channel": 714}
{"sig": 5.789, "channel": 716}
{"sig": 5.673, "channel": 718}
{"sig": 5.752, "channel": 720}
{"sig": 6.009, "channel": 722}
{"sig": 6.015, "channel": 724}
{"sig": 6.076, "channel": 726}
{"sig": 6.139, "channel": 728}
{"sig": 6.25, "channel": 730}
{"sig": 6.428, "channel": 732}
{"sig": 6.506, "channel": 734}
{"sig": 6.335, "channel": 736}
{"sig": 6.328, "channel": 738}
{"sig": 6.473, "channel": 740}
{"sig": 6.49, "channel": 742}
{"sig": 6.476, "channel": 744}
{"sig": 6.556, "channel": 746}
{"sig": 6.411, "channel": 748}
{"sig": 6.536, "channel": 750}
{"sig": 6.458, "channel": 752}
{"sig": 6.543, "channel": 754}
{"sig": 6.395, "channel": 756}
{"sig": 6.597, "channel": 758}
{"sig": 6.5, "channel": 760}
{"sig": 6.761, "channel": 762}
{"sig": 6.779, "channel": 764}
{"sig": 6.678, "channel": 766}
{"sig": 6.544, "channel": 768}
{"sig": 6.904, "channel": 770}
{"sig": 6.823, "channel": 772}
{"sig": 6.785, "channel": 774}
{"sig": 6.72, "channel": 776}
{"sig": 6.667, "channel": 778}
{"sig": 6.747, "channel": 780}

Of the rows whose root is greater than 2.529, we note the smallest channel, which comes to 688 ch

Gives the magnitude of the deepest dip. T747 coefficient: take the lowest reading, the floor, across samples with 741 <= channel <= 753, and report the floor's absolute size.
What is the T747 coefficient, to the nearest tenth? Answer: 6.4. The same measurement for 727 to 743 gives 6.1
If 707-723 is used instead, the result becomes 5.7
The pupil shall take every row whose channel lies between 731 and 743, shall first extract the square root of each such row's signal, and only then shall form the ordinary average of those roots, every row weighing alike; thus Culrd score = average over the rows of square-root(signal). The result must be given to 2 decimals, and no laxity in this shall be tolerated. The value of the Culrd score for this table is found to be 2.54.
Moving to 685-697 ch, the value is 2.56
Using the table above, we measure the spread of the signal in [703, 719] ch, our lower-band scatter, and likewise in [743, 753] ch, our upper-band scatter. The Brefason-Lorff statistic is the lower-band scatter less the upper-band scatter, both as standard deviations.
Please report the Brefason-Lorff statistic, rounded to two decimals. 0.01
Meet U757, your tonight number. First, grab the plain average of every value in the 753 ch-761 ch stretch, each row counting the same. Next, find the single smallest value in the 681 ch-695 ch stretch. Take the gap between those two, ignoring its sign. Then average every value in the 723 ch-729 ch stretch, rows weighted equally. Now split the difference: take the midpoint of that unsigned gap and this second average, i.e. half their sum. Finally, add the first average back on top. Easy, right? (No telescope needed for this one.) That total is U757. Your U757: 9.6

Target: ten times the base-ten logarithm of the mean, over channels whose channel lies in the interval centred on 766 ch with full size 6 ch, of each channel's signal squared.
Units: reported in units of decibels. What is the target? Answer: 16.5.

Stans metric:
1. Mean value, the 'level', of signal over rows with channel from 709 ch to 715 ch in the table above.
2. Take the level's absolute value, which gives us 5.73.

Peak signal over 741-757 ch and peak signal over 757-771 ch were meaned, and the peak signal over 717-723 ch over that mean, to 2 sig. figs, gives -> 0.89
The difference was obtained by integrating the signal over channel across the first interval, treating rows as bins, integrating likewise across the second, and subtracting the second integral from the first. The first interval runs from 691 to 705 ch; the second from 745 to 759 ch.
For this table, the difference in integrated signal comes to -3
